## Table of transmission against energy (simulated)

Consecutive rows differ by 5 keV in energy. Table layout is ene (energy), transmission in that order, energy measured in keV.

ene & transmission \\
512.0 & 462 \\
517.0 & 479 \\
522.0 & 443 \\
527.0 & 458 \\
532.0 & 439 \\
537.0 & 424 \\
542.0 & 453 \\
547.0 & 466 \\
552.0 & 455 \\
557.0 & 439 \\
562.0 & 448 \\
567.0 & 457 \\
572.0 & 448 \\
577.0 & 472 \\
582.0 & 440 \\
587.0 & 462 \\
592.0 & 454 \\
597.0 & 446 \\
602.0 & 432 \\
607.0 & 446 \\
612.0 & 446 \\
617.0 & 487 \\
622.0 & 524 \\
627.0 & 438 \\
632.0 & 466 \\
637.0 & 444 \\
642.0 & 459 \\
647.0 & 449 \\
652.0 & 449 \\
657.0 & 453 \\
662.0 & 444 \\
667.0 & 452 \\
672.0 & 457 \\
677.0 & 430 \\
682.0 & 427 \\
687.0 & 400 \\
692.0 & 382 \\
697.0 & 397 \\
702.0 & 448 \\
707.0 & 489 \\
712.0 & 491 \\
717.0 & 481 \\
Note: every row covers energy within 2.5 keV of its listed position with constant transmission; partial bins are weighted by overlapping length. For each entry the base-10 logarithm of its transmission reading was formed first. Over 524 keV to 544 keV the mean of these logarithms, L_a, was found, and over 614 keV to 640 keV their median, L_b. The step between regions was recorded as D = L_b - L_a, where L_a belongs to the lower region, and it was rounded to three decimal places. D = 0.022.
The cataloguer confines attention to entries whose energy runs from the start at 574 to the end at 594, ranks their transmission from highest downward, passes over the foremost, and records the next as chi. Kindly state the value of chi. 462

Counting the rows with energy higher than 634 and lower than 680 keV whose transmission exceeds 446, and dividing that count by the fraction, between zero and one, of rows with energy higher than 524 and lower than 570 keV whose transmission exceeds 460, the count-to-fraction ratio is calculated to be 54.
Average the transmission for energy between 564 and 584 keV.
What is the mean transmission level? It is 454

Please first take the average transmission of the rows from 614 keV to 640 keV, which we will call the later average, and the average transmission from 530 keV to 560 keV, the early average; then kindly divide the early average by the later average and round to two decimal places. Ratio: 0.95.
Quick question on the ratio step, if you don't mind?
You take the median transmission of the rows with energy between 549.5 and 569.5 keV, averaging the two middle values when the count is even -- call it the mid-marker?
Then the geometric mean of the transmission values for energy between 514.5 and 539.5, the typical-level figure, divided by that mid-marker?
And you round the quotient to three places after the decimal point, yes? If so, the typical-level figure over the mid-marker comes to 0.993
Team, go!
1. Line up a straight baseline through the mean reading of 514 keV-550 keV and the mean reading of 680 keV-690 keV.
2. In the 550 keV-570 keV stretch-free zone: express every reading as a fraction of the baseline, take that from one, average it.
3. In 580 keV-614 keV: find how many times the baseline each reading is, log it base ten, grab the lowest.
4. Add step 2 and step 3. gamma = -0.013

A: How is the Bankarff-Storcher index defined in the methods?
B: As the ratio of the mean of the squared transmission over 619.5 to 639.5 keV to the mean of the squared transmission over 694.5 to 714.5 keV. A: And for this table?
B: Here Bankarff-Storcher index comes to 1.05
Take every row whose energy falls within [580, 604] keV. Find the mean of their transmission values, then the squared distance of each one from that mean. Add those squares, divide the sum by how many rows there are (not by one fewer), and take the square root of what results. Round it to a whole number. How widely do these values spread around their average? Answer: 10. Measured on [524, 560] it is 13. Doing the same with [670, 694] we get 26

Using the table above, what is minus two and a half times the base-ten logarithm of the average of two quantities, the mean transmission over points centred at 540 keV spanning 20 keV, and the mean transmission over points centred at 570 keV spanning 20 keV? -6.64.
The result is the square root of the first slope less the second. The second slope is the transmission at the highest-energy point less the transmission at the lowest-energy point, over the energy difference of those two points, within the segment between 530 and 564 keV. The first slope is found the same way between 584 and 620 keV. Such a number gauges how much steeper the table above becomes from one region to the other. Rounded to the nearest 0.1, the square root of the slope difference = 0.7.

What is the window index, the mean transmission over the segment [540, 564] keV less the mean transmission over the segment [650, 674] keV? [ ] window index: 1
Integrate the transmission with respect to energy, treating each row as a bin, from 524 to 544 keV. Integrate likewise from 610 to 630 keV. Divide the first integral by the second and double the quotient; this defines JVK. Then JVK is 1.87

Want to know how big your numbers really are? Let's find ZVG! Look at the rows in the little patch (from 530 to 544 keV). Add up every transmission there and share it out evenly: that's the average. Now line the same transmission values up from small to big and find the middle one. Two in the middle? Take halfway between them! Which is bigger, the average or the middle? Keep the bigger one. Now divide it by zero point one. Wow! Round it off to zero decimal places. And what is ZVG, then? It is 4390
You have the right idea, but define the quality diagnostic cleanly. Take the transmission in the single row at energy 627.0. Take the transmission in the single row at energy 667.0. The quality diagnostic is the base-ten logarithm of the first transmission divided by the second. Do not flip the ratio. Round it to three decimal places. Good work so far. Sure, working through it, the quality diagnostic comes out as -0.014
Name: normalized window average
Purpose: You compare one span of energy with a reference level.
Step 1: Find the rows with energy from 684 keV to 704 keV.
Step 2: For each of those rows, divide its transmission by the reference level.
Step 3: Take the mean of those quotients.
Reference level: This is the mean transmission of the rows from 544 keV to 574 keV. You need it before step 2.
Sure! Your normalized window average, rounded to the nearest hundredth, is 0.90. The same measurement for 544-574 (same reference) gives 1.00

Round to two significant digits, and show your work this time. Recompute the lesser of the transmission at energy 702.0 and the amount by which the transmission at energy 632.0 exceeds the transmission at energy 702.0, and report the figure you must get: 18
